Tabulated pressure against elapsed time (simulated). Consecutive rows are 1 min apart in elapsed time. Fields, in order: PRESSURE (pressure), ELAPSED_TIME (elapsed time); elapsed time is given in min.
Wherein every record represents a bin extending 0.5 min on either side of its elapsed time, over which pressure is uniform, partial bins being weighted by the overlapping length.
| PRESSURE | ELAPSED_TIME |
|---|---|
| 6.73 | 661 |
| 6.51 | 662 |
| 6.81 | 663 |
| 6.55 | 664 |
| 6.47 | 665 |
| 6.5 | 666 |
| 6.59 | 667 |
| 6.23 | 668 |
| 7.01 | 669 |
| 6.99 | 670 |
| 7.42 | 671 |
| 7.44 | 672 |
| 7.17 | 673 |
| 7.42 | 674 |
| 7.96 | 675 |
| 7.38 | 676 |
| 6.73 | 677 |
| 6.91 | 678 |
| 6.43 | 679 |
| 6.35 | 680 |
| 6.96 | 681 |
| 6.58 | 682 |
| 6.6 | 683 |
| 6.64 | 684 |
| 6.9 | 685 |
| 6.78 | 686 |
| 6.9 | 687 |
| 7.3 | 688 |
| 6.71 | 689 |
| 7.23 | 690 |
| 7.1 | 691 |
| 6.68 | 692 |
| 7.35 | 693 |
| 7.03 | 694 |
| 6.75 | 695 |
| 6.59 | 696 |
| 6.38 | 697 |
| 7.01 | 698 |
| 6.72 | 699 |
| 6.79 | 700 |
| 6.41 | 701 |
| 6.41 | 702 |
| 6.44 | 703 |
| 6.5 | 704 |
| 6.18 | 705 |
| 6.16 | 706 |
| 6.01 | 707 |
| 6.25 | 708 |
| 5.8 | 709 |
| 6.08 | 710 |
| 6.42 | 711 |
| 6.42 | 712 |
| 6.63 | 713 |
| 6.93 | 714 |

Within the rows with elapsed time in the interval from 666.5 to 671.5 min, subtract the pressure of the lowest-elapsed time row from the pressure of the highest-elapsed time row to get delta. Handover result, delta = 0.83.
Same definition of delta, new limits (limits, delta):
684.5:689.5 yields -0.19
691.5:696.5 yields -0.09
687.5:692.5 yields -0.62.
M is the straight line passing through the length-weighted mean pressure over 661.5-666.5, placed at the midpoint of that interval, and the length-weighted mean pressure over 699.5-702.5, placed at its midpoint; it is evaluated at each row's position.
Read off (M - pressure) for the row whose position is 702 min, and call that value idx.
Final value 0.13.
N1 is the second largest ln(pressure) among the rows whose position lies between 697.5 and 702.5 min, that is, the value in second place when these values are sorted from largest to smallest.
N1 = 1.92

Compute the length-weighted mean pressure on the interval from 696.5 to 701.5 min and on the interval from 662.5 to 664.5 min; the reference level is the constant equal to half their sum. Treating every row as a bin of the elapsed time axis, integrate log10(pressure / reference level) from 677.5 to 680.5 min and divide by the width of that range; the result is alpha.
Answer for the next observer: -0.007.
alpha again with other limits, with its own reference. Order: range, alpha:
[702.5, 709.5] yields -0.033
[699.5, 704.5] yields -0.011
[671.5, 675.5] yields 0.050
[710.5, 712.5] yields -0.017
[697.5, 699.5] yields 0.012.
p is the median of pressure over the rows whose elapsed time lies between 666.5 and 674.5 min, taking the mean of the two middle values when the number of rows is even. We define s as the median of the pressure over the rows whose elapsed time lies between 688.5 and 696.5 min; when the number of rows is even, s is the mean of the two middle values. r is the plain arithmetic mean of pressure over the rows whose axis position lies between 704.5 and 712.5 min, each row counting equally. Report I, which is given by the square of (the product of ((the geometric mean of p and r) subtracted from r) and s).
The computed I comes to 9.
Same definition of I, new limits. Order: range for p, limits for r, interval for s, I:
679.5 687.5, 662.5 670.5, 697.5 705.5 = 0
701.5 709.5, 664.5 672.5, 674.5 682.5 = 5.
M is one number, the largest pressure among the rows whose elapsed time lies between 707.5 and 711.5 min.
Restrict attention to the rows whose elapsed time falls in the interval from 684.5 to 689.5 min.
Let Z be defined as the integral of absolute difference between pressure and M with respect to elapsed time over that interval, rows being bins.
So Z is 2.5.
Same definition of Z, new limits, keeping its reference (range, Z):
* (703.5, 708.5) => 1.2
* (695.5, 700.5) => 1.5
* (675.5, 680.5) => 1.8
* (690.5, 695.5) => 2.8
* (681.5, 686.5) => 1.4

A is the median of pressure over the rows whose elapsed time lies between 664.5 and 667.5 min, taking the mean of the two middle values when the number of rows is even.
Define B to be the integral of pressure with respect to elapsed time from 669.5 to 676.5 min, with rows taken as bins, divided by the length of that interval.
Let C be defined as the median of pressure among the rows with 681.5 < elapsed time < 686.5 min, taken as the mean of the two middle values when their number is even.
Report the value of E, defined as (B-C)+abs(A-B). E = 1.7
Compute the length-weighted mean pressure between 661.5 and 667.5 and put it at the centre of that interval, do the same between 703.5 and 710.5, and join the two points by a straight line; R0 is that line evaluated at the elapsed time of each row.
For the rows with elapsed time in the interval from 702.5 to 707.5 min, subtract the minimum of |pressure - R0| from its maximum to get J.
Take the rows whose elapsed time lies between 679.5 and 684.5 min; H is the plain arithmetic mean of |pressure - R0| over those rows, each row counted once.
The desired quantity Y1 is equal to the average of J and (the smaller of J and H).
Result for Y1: 0.29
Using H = 0.3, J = 0.32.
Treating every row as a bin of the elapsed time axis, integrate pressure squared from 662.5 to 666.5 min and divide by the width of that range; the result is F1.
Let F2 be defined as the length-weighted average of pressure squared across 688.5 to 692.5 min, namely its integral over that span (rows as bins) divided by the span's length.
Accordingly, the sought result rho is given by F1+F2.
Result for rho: 91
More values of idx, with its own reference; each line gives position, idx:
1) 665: 0.10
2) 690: -0.68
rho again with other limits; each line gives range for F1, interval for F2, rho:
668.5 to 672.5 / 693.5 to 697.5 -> 97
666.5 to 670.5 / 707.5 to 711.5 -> 83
